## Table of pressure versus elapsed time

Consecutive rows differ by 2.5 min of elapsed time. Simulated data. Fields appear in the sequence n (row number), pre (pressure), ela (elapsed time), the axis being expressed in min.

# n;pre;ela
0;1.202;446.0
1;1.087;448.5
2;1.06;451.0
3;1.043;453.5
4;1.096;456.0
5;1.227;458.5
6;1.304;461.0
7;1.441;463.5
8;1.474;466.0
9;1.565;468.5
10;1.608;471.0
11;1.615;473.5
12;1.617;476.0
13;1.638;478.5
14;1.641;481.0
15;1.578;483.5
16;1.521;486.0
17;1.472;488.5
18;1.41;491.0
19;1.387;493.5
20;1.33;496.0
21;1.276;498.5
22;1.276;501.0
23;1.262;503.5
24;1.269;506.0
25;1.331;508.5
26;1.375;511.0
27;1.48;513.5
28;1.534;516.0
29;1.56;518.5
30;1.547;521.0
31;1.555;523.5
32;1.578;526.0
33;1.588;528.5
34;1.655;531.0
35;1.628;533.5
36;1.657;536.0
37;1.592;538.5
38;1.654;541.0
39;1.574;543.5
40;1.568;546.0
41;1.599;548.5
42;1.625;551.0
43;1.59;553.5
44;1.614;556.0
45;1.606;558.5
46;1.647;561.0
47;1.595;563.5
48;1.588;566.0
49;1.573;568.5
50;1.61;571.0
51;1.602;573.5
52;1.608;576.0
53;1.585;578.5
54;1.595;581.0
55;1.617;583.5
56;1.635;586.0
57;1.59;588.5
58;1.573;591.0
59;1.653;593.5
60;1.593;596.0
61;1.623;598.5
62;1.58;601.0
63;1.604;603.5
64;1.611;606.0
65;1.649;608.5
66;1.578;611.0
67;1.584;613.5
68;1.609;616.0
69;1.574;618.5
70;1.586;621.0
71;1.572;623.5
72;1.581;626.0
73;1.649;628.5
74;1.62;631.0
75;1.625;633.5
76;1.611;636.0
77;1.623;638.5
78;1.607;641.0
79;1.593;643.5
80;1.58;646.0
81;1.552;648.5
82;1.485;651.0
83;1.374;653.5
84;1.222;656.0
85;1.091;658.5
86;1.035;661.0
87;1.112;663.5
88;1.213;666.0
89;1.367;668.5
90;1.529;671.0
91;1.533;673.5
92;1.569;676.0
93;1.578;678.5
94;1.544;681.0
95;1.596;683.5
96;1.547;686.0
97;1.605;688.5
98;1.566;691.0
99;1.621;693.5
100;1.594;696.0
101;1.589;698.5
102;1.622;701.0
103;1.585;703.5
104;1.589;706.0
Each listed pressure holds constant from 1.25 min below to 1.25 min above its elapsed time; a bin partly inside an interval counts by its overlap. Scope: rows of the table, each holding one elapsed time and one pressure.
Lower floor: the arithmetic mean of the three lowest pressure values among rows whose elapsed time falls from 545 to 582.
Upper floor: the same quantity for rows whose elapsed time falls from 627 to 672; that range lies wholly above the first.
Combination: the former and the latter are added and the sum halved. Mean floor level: 1.33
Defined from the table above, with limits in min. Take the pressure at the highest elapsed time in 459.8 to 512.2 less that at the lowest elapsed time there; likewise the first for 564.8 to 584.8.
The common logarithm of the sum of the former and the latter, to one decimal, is -1.0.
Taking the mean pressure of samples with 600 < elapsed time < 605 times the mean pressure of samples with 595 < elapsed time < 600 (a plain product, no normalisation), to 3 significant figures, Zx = 2.56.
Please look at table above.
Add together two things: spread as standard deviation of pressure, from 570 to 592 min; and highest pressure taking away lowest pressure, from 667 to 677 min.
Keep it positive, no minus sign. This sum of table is 0.22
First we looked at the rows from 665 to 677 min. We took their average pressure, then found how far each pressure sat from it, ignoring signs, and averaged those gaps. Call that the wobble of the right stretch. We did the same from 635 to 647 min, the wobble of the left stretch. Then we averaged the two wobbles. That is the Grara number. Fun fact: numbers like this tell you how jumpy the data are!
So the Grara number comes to 0.067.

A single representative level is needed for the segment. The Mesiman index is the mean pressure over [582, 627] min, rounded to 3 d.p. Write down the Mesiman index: 1.601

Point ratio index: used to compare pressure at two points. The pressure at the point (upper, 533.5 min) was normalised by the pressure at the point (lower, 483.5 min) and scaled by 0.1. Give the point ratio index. 0.103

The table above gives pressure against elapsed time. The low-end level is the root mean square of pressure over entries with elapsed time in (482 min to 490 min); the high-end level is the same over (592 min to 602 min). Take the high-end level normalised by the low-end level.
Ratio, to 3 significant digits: 1.06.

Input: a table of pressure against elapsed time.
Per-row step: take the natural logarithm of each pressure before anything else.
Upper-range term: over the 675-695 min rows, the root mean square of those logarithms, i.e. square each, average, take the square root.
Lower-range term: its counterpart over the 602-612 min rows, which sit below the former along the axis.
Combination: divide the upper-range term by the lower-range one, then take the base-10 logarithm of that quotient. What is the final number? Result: -0.019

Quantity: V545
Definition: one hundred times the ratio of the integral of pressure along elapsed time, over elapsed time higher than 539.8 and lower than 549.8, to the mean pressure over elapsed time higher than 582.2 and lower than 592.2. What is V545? 997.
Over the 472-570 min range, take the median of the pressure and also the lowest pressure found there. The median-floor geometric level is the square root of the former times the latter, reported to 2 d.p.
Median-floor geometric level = 1.41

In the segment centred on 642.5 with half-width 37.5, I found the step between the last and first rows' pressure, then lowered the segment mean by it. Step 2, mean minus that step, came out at 1.5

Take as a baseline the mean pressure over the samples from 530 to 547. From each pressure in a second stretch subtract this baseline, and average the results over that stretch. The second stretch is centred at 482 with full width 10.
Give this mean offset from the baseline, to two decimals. -0.02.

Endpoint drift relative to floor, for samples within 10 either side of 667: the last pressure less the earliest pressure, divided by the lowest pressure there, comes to 0.46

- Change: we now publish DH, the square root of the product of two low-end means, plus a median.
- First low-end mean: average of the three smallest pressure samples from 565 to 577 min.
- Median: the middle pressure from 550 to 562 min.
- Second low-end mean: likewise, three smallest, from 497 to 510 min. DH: 3.03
